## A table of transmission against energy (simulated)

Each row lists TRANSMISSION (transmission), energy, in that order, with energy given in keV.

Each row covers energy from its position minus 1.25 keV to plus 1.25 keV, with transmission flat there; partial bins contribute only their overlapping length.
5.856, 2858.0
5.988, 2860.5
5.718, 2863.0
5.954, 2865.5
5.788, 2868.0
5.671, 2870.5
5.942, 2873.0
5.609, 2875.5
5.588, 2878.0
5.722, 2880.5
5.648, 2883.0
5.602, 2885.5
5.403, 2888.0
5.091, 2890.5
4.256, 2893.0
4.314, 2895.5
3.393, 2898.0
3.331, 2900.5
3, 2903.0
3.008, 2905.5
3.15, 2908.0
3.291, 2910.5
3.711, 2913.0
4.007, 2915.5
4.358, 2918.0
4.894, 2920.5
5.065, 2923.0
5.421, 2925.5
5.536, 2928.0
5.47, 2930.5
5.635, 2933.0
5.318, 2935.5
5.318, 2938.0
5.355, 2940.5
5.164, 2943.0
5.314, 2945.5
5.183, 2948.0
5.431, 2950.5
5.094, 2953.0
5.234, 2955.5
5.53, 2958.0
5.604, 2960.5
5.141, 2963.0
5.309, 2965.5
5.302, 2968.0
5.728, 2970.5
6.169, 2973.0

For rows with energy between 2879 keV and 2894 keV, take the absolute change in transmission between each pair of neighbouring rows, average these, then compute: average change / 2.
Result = 0.15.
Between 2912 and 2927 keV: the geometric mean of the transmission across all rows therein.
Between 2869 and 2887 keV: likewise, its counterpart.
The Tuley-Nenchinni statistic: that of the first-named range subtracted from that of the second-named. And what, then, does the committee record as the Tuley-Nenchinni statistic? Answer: 1.1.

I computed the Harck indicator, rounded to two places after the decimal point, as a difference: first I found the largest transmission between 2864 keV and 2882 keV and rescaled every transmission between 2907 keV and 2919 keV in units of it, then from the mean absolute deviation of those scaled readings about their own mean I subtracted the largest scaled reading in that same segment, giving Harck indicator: -0.67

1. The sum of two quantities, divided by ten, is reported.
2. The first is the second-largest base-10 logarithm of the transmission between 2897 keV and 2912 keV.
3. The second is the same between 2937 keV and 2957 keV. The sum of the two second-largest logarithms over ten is 0.125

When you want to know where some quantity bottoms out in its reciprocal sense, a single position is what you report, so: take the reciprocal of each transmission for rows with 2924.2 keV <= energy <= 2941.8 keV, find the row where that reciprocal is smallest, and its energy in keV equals 2933.0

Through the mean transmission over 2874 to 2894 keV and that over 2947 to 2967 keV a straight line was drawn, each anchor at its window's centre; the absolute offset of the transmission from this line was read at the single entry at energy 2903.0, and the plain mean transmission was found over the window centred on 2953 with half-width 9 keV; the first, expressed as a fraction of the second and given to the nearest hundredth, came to 0.44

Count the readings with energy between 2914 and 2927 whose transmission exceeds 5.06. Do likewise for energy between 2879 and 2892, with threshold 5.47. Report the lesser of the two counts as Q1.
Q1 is 2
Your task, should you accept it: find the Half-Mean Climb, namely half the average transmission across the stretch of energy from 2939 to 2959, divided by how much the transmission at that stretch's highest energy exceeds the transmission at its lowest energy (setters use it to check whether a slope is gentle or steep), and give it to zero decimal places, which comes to 15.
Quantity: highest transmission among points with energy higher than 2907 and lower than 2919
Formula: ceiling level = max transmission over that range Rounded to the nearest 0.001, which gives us 4.358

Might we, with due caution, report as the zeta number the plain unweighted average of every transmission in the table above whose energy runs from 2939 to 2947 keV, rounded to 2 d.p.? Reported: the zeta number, 5.28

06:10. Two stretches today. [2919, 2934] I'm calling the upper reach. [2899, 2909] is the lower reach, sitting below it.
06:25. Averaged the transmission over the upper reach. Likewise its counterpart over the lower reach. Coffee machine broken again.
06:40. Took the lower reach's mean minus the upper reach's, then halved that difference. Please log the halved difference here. -1.1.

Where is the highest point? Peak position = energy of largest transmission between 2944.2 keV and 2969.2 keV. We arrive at 2960.5 keV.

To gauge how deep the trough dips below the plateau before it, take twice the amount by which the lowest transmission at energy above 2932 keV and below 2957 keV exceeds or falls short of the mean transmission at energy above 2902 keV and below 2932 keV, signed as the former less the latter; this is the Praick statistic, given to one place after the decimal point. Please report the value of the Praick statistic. 1.7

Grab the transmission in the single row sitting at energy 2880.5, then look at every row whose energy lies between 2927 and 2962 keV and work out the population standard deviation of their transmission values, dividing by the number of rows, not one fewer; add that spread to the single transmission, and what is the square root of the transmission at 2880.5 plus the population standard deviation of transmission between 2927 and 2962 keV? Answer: 2.4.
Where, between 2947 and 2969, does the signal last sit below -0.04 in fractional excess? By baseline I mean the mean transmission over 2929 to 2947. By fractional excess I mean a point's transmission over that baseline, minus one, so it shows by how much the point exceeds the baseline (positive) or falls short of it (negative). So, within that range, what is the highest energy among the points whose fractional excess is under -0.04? 2963.0 keV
